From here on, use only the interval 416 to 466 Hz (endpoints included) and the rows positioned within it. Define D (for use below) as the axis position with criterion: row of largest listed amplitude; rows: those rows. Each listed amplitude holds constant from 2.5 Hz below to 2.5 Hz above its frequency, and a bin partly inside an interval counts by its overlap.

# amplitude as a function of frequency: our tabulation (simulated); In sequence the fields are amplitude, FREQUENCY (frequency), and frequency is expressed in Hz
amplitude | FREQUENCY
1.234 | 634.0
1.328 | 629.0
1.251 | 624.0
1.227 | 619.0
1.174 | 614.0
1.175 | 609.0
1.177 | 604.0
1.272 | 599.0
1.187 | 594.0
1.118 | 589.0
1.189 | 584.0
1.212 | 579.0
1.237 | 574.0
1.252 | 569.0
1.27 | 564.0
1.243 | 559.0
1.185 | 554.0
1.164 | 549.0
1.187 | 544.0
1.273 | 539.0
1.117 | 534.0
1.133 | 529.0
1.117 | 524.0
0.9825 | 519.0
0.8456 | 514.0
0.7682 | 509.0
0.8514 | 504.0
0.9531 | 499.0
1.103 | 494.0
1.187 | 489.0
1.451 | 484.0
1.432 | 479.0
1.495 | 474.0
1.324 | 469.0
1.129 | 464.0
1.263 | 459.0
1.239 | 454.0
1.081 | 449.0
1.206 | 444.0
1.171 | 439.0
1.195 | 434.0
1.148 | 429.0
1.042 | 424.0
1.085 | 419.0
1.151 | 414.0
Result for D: 459.0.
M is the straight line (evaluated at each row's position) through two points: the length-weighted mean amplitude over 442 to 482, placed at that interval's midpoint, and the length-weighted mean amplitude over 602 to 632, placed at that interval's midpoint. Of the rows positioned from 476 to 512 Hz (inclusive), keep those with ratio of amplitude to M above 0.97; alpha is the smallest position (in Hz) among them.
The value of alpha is 479.0 Hz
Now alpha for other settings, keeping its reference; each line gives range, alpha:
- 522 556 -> 539.0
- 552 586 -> 559.0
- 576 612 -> 579.0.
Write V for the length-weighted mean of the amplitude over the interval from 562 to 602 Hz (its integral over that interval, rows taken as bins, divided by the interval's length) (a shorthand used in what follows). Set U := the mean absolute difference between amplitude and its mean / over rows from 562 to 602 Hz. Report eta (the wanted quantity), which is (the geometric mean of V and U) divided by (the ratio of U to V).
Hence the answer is 6.7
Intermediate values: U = 0.041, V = 1.22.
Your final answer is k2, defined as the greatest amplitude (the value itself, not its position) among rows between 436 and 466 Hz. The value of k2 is 1.263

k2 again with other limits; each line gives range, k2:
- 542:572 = 1.27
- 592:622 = 1.272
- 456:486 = 1.495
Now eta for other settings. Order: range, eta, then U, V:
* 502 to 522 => 3.3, 0.060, 0.87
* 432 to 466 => 5.9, 0.048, 1.18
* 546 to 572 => 6.9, 0.039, 1.22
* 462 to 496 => 4.0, 0.140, 1.31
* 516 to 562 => 5.0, 0.061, 1.15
